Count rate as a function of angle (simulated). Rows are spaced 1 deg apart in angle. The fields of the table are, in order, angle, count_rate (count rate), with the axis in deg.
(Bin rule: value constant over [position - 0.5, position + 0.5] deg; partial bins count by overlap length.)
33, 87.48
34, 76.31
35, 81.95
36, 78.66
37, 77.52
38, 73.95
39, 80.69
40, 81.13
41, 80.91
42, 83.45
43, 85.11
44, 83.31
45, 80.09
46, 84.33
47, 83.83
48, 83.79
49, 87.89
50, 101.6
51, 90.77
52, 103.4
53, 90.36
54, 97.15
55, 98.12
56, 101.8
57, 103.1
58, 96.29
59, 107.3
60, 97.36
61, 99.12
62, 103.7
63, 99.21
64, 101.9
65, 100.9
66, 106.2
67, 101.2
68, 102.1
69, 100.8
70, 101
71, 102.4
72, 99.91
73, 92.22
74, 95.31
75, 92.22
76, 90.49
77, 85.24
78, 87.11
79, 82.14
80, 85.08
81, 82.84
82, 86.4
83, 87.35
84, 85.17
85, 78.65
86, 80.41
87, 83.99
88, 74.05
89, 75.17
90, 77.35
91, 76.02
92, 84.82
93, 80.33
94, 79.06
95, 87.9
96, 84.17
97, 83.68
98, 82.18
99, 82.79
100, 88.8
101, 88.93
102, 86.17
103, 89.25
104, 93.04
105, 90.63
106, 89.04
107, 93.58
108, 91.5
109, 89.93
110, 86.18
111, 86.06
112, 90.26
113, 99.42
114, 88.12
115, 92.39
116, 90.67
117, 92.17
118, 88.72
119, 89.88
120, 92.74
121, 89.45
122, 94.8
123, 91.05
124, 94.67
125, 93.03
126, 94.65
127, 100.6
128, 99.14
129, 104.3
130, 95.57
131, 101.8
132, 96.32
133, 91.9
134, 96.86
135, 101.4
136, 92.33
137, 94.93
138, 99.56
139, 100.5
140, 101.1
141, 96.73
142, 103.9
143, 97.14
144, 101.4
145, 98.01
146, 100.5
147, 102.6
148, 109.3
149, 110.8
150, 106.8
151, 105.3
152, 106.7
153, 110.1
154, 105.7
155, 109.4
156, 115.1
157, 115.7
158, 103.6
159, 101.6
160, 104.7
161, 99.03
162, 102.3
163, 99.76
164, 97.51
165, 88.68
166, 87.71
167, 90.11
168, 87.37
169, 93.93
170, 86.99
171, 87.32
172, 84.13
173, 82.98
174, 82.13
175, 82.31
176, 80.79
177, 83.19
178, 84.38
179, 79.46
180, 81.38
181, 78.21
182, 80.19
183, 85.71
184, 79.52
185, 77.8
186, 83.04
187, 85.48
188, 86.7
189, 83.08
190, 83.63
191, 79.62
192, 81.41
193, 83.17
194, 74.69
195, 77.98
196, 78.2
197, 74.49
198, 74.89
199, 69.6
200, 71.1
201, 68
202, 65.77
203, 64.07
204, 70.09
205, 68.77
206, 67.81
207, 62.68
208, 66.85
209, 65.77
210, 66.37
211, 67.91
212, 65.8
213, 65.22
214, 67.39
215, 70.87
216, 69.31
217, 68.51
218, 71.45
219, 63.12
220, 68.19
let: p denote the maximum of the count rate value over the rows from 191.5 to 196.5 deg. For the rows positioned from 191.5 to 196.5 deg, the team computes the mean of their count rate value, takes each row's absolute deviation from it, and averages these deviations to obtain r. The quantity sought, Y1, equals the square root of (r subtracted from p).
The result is 9.0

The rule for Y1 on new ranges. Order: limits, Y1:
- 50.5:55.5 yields 10.0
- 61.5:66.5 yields 10.2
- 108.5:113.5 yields 9.8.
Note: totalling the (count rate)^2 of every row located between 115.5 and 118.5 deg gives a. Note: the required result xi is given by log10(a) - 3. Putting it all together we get 1.39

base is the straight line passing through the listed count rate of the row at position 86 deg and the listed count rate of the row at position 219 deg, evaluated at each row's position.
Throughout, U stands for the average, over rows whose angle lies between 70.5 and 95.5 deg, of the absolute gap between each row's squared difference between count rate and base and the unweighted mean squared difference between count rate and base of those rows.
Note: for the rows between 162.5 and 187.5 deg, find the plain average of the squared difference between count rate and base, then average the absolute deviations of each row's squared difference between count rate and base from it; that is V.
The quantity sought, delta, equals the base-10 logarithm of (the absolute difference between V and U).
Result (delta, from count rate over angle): 1.8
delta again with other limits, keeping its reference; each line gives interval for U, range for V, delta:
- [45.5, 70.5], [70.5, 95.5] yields 1.8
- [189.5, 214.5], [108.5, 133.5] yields 2.0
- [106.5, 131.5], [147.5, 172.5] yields 2.4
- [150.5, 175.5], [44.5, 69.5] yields 2.5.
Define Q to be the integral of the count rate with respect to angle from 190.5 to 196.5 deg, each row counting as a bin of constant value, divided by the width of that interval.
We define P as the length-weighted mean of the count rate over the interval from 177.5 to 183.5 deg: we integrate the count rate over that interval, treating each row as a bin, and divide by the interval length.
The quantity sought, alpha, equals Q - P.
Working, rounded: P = 82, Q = 79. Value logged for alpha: -2.4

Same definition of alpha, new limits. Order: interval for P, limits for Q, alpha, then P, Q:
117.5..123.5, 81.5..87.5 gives -7.4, 91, 84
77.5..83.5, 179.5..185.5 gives -4.7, 85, 80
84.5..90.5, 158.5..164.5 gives 22.5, 78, 101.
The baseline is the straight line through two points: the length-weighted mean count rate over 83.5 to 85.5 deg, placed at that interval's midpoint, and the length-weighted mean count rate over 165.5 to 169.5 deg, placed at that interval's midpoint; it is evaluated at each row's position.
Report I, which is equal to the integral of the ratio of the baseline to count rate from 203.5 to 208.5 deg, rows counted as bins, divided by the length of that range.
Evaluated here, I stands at 1.4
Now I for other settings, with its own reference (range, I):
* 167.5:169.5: 1.0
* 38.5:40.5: 1.0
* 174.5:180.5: 1.1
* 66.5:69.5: 0.8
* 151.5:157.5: 0.8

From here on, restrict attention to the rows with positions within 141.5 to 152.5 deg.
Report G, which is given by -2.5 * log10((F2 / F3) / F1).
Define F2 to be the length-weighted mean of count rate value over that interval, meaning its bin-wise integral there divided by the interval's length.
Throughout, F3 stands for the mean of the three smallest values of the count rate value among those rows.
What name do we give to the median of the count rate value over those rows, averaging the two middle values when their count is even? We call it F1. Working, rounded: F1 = 104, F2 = 104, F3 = 99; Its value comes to 4.98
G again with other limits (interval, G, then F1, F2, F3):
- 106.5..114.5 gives 4.84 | 90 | 91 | 87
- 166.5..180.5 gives 4.75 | 84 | 85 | 81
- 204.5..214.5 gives 4.53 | 67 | 66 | 65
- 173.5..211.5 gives 4.55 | 78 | 76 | 64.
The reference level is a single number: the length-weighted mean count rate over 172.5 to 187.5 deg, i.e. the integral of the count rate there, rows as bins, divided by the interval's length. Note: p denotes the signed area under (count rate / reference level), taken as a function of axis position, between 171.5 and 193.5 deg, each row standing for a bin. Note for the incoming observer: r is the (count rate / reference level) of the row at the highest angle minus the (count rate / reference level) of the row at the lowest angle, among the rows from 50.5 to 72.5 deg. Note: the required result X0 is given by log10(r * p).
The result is 0.39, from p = 22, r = 0.11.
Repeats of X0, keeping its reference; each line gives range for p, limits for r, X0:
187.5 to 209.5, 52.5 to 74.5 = 0.08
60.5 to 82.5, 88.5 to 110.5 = 0.54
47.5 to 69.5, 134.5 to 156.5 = 0.65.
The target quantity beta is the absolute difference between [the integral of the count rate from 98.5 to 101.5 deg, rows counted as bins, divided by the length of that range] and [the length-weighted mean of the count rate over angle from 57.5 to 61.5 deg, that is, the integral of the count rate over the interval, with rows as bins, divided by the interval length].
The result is 13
